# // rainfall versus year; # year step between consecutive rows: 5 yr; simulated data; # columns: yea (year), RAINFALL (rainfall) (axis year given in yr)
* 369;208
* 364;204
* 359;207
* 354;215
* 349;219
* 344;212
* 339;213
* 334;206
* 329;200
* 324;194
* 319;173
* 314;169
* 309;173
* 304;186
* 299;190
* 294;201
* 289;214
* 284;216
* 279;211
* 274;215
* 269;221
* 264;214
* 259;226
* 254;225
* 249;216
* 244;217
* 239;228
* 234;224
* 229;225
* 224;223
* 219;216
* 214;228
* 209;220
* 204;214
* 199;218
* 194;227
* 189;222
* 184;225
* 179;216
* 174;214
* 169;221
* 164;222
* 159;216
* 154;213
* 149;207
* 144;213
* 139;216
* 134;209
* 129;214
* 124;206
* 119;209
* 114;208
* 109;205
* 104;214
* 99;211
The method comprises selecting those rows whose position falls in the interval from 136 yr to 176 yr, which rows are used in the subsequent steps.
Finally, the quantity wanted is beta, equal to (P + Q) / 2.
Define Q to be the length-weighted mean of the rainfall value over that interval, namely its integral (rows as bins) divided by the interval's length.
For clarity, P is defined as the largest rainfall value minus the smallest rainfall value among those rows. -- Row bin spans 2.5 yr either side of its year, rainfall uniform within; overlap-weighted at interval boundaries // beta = 115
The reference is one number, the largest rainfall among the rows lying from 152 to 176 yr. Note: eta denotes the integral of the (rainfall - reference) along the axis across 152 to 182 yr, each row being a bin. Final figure -144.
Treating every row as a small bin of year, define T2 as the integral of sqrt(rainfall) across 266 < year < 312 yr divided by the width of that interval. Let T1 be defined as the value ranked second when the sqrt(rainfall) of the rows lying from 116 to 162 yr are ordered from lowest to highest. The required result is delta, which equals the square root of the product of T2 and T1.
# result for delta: 14.3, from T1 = 14.4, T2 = 14.2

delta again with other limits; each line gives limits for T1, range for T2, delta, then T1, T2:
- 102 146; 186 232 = 14.6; 14.4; 14.9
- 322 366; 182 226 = 14.5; 14.1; 14.9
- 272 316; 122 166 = 13.9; 13.2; 14.6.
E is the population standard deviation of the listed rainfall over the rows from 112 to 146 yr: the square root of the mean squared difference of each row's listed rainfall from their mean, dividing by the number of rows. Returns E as 3.4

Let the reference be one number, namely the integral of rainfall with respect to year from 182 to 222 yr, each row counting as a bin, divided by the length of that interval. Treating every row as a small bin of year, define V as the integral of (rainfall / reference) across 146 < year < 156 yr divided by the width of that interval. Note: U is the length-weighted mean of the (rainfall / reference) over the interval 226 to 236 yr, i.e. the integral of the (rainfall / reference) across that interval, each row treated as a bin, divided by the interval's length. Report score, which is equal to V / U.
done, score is 0.94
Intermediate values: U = 1.01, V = 0.95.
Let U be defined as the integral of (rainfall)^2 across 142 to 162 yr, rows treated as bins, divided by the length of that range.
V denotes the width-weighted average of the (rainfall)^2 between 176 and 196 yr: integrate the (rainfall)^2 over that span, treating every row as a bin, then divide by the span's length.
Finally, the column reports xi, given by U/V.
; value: 0.91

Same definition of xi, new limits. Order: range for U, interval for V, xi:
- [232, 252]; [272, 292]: 1.07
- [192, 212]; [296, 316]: 1.48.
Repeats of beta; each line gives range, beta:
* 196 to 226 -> 117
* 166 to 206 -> 116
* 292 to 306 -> 104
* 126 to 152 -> 110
